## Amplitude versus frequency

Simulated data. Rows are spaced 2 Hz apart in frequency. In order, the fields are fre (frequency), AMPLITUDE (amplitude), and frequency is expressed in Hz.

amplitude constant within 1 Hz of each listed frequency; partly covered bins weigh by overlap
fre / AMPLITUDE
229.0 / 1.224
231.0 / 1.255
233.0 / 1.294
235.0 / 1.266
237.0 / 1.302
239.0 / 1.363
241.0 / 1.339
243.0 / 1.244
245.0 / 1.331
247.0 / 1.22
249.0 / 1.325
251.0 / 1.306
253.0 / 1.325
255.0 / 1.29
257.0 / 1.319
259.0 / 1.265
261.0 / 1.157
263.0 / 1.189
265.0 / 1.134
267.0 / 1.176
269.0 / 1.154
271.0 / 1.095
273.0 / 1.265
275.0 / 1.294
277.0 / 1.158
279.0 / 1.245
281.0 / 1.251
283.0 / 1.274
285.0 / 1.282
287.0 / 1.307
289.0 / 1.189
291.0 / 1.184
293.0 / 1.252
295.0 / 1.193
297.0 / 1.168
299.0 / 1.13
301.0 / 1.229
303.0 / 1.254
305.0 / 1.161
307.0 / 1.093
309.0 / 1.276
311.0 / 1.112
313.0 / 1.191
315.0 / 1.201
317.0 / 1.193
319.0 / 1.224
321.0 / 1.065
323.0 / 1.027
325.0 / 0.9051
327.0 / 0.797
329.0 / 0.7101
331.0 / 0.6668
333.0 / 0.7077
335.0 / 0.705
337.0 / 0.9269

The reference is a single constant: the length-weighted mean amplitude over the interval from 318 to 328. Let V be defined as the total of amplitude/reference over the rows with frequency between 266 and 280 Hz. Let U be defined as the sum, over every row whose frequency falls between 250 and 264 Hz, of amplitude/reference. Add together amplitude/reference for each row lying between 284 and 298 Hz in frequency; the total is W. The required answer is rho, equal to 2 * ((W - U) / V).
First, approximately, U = 8.82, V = 8.36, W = 8.54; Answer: -0.07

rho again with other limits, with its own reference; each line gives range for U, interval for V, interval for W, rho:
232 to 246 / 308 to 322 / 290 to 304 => -0.18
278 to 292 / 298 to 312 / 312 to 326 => -0.22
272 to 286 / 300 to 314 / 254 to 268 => -0.06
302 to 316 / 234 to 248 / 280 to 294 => 0.10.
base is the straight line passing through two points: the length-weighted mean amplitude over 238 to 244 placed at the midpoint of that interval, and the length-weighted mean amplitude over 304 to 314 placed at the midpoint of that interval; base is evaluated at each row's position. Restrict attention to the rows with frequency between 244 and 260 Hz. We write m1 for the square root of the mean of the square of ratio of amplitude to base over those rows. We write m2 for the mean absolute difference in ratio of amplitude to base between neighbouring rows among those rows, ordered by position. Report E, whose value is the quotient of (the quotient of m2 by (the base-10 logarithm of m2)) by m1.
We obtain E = -0.029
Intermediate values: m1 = 1.01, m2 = 0.041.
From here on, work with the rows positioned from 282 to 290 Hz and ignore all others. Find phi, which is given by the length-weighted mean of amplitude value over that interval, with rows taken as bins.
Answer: 1.26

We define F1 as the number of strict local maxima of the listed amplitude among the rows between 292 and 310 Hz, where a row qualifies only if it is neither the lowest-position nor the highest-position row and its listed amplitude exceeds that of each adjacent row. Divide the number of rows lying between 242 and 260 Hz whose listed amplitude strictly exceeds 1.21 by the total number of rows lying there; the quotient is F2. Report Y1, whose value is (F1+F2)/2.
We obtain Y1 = 1.0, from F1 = 1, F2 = 1.0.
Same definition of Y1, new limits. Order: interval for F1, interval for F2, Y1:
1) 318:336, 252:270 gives 0.7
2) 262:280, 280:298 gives 1.3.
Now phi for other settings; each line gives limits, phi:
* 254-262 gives 1.26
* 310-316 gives 1.17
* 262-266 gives 1.16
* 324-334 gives 0.76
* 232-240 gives 1.31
